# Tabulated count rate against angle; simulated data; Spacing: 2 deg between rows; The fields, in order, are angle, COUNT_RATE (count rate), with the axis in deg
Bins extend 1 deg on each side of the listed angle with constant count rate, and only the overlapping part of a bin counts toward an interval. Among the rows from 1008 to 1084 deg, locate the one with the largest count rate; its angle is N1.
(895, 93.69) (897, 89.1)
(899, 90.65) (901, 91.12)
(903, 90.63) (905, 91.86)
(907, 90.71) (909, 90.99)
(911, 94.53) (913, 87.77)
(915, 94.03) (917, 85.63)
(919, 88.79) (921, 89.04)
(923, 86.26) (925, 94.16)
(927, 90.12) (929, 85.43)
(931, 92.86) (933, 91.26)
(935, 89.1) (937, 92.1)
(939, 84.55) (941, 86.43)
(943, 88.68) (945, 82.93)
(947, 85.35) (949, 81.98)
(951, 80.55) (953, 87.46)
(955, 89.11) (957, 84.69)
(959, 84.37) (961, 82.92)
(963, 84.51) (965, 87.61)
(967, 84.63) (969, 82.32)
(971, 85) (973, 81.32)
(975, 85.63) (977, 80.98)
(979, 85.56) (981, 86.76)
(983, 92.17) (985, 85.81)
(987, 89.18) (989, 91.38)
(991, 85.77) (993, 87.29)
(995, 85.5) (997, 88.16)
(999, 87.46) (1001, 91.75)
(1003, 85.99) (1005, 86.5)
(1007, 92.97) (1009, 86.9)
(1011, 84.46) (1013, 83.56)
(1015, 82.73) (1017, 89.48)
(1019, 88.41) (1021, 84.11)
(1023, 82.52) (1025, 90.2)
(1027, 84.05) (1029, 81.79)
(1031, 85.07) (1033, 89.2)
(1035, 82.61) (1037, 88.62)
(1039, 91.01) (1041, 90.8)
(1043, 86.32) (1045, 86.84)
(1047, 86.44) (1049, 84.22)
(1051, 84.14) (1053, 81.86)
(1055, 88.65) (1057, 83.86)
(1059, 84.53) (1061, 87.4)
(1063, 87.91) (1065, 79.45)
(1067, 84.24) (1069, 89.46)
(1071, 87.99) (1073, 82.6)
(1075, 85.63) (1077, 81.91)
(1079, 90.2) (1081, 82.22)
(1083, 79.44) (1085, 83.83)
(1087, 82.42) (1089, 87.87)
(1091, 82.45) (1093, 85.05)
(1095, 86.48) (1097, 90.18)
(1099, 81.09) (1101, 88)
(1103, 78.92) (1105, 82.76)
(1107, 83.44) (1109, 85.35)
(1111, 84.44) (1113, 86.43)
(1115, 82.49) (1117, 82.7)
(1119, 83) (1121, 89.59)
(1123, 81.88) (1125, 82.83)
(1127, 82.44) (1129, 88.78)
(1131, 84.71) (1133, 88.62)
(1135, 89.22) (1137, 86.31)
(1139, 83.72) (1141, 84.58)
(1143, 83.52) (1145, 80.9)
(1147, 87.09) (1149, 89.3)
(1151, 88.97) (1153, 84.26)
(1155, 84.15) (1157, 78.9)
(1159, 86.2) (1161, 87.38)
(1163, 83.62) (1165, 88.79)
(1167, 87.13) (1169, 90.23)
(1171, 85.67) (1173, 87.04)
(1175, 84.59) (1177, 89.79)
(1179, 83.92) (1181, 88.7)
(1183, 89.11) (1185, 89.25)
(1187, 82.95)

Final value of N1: 1039 deg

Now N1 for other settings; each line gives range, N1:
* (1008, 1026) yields 1025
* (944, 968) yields 955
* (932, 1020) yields 1007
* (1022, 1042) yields 1039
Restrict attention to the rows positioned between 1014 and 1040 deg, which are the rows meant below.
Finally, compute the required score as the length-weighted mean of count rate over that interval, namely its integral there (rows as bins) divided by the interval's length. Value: 86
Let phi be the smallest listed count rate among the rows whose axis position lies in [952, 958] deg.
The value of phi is 84.69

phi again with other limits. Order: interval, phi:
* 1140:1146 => 80.9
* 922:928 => 86.26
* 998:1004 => 85.99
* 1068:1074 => 82.6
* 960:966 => 82.92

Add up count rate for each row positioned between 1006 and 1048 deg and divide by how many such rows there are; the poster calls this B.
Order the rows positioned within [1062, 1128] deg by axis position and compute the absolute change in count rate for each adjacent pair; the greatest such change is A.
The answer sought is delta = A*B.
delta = 787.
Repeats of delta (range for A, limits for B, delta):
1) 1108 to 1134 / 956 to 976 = 650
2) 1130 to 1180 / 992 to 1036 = 631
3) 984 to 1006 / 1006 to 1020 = 501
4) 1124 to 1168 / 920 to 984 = 631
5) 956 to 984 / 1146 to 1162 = 464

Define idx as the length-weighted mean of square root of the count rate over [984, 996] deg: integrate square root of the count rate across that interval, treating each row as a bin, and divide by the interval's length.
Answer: 9.35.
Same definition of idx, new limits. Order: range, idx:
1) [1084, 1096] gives 9.20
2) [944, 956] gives 9.19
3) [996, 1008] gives 9.42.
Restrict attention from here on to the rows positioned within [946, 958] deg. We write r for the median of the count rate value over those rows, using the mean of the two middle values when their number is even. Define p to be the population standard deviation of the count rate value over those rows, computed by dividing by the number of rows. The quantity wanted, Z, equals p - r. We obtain -82.1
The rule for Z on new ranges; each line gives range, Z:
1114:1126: -80.1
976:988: -82.8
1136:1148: -82.1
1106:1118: -82.5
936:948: -82.9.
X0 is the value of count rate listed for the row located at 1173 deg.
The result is 87.04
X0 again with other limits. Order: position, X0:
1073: 82.6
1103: 78.92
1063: 87.91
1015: 82.73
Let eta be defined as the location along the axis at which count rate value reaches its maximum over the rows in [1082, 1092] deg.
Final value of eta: 1089 deg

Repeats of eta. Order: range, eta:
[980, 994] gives 983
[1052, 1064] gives 1055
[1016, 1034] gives 1025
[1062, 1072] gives 1069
